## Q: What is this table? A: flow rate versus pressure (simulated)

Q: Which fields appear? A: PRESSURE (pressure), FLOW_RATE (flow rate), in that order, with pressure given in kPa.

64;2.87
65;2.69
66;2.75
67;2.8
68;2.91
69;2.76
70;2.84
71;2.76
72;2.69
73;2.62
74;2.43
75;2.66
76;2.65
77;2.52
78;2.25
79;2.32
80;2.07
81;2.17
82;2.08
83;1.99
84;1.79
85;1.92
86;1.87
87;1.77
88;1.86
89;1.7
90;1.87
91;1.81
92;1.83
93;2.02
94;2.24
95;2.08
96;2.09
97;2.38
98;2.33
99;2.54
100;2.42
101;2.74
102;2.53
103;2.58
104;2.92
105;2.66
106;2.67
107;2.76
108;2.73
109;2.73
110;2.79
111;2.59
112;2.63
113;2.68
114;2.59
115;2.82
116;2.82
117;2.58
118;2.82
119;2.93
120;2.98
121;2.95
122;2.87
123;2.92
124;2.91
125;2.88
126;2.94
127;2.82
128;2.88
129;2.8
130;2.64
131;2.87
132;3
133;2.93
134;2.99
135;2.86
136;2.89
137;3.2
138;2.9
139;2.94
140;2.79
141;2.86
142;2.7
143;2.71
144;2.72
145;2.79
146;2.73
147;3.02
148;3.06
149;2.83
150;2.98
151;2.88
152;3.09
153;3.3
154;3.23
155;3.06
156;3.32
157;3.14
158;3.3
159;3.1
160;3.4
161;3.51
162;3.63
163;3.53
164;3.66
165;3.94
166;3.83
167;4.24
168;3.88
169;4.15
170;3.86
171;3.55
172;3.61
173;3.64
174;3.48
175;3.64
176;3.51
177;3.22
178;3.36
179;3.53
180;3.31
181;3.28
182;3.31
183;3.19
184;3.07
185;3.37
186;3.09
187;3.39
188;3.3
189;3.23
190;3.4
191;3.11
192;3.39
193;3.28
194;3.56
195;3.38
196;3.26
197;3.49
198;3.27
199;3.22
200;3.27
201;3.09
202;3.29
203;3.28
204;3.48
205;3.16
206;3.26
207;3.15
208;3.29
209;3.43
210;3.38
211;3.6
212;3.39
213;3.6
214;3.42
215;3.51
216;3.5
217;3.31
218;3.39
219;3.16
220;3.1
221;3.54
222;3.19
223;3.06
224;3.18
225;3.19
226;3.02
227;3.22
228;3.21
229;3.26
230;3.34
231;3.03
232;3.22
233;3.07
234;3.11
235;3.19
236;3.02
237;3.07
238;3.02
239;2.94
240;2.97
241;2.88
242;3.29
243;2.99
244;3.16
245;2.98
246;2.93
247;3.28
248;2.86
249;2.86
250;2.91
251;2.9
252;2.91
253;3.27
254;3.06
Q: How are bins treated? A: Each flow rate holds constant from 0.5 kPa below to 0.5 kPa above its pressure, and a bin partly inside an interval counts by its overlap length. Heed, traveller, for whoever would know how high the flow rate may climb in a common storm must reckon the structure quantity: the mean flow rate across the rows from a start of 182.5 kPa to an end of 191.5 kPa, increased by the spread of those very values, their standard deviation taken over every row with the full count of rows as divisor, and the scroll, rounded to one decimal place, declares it 3.4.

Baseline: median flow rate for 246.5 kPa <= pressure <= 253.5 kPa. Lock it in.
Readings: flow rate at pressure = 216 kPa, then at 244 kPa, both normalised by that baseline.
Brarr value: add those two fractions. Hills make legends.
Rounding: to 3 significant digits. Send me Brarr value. 2.29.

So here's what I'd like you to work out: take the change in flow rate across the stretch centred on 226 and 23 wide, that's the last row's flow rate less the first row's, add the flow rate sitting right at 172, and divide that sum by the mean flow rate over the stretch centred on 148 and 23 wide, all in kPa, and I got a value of 1.06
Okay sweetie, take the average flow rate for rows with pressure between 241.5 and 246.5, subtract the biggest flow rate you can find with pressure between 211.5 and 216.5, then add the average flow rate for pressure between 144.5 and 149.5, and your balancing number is 2.36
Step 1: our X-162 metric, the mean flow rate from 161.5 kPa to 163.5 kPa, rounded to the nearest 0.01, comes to 3.58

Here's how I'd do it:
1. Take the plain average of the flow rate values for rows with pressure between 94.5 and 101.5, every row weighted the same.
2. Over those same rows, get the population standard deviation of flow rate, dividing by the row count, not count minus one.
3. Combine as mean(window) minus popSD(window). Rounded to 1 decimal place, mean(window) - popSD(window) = 2.2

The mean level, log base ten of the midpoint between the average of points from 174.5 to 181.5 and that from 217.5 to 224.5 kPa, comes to 0.521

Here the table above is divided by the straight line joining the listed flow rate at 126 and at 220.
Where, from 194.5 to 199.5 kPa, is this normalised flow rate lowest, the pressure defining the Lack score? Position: 199 kPa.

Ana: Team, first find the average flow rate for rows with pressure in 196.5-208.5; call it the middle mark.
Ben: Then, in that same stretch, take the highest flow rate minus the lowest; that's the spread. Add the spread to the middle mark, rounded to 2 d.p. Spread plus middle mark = 3.67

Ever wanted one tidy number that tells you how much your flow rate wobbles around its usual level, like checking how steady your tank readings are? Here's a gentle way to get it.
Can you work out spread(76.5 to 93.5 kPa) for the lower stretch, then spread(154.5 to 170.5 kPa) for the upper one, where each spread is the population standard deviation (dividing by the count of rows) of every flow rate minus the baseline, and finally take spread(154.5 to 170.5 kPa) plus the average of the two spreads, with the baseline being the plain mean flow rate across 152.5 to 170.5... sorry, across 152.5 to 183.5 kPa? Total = 0.64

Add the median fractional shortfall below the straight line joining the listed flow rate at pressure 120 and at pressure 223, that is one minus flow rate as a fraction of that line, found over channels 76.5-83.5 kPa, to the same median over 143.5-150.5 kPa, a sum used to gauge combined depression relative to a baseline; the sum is 0.32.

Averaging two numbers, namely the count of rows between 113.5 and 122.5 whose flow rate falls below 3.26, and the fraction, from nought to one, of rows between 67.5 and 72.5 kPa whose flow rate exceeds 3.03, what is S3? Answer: 4.5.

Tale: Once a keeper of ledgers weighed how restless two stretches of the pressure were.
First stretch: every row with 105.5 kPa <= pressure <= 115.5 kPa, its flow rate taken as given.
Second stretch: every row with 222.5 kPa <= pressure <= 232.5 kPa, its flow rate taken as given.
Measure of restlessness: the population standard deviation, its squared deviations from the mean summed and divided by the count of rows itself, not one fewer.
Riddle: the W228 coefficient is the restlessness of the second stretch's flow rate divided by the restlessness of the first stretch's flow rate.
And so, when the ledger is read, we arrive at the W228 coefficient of 1.3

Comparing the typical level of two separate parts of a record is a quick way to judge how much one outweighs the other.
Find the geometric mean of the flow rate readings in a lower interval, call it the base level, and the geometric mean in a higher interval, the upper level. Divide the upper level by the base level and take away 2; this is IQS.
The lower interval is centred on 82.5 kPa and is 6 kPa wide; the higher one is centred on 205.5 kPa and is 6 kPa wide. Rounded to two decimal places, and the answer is -0.37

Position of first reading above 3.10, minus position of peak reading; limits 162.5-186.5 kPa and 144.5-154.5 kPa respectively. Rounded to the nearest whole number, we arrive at 10 kPa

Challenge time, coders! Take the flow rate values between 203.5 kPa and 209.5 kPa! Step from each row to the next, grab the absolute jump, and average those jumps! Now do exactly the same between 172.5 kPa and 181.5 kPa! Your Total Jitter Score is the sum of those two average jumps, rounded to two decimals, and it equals 0.32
